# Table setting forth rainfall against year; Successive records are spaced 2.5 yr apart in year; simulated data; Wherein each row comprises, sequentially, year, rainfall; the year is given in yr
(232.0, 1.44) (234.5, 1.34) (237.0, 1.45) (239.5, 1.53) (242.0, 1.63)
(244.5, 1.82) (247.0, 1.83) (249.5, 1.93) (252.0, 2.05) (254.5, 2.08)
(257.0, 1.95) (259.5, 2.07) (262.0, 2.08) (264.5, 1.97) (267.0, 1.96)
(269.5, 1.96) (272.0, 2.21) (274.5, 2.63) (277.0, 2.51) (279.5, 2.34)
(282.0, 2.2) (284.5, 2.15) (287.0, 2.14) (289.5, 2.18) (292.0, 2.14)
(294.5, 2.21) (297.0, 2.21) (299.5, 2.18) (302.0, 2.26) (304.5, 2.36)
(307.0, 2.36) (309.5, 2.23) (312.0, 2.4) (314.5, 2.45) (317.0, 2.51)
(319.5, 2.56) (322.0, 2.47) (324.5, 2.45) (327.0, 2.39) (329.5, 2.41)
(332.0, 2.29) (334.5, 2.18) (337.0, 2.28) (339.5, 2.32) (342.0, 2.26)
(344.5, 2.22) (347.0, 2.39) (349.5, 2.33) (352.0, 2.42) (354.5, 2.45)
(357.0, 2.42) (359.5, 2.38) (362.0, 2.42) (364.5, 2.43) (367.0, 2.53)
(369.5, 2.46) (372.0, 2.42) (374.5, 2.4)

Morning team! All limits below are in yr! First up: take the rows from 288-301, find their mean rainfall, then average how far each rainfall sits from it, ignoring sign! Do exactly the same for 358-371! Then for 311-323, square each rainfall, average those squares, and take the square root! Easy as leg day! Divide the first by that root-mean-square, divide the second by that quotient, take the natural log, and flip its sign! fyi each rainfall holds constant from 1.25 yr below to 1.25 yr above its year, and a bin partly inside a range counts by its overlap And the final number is -1.6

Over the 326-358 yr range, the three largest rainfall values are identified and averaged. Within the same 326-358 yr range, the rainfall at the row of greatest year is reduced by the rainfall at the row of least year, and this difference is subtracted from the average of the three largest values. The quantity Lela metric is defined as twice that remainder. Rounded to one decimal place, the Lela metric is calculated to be 4.8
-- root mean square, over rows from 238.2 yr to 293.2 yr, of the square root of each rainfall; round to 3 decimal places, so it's 1.436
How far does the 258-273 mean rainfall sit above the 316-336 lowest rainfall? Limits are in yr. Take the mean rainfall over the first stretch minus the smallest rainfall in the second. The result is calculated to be -0.14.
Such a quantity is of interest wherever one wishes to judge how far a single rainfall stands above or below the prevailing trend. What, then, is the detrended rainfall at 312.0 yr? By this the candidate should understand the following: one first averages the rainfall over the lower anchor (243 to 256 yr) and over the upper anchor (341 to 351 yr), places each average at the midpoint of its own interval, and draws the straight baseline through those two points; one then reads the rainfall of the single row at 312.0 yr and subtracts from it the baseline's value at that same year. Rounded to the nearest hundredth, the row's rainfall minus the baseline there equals 0.23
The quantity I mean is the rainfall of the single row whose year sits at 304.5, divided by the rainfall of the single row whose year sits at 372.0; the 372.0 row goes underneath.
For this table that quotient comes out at 0.98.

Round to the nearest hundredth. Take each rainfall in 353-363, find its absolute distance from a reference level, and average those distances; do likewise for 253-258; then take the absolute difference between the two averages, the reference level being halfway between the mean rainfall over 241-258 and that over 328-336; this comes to 0.24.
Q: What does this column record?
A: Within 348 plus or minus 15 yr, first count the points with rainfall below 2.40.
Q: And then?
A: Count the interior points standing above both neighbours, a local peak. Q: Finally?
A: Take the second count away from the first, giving 5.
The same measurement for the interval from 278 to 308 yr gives 11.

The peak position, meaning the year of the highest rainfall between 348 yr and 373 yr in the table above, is 367.0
